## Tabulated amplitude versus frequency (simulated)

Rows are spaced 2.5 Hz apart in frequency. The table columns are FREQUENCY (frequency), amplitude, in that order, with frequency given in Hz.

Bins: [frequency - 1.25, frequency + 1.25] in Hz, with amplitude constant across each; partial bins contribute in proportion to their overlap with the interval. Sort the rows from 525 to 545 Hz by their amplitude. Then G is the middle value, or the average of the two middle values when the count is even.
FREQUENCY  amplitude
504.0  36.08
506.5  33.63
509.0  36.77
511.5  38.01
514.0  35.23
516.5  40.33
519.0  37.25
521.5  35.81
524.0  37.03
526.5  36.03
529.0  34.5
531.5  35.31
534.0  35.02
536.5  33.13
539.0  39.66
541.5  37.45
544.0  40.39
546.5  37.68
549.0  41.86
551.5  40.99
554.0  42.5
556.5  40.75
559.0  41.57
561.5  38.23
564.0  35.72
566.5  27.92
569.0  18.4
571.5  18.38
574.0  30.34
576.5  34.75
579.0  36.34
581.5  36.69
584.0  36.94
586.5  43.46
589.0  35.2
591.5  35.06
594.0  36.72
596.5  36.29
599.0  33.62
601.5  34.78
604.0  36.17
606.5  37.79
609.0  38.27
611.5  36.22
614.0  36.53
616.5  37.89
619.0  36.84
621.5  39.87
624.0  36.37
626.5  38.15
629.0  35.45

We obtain 35.7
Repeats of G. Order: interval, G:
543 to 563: 40.9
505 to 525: 36.9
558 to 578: 32.5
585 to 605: 35.7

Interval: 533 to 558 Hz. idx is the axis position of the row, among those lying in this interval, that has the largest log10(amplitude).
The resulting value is 554.0 Hz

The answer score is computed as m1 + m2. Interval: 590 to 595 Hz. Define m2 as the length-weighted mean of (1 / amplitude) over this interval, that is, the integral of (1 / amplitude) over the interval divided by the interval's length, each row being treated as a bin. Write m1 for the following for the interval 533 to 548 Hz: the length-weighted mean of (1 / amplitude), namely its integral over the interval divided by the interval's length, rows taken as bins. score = 0.0549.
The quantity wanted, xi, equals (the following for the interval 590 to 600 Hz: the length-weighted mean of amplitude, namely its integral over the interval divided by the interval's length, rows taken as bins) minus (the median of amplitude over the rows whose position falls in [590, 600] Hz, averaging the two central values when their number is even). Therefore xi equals -0.213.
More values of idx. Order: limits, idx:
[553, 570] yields 554.0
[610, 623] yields 621.5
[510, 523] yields 516.5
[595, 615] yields 609.0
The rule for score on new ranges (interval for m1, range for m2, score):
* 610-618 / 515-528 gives 0.0540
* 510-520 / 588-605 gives 0.0549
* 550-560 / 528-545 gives 0.0517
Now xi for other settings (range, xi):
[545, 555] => -0.720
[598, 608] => 0.231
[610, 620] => 0.221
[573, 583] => -0.850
